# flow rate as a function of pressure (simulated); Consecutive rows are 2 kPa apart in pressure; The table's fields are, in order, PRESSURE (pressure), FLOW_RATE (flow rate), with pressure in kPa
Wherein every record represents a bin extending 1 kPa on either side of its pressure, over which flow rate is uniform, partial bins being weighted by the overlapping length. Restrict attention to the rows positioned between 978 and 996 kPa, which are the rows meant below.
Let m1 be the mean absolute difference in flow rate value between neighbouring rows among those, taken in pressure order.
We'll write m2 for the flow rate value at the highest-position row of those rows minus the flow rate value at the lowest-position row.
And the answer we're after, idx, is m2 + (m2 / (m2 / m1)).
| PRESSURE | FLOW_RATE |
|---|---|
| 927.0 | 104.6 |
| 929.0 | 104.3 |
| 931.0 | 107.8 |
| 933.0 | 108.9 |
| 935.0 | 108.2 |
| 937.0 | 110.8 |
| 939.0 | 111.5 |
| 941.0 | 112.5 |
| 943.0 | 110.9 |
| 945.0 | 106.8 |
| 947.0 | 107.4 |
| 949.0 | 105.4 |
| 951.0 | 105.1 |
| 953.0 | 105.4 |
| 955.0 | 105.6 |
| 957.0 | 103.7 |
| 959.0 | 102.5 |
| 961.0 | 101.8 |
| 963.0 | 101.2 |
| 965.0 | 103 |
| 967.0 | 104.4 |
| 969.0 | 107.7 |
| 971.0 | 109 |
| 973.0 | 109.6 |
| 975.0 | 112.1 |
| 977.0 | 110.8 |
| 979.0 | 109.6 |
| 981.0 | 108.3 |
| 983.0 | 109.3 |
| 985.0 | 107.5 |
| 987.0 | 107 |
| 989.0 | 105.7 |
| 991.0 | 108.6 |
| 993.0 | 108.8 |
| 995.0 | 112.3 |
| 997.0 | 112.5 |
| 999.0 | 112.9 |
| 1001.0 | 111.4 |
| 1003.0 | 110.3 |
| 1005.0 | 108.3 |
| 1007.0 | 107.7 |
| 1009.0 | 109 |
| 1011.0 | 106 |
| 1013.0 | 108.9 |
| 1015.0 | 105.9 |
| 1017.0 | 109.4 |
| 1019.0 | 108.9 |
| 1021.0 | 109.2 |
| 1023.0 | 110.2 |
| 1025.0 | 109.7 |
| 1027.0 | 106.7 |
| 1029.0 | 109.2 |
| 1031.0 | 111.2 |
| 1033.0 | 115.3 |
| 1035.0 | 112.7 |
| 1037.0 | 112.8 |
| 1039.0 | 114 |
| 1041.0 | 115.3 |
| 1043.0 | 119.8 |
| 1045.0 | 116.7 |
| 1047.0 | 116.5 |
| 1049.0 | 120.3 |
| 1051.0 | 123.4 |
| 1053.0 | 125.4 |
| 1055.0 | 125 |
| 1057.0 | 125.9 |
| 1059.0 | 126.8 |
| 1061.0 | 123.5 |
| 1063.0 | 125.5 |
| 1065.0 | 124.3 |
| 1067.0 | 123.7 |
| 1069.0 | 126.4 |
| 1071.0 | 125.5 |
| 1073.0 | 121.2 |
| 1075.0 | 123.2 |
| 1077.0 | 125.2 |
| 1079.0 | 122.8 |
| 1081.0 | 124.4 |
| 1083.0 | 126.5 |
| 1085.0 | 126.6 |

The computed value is 4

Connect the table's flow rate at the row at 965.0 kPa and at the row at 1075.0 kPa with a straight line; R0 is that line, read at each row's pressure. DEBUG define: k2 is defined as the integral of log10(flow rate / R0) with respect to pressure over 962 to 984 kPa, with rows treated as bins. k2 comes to 0.3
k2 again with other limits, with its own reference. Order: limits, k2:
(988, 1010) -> 0.0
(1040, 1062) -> 0.2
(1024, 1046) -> -0.2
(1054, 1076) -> 0.3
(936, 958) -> 0.7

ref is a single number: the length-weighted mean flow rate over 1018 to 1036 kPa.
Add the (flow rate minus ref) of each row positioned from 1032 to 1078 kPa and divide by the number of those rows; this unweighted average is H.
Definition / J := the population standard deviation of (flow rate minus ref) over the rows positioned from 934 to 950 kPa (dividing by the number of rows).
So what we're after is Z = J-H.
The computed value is -8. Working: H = 11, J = 2.4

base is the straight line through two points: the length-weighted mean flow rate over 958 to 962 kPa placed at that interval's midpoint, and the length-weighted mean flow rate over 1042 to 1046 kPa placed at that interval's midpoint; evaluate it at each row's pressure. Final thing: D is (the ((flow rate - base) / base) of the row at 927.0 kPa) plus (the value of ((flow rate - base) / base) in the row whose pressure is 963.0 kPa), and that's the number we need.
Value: 0.077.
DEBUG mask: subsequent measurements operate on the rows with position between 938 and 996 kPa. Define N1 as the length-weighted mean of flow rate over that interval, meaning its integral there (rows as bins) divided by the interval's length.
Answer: 107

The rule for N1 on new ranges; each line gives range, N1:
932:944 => 110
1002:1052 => 112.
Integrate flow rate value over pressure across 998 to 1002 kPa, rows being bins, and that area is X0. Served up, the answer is 449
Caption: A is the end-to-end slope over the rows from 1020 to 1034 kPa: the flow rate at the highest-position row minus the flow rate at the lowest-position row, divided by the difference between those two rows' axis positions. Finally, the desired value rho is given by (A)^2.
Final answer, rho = 0.26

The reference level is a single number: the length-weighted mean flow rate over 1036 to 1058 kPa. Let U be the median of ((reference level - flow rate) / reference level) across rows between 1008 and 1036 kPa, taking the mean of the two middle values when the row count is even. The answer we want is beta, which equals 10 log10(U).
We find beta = -10.6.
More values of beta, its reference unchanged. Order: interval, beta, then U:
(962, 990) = -10.1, 0.097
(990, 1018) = -10.5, 0.089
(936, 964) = -9.3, 0.118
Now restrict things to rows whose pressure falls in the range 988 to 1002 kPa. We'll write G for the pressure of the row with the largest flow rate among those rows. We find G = 999.0 kPa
